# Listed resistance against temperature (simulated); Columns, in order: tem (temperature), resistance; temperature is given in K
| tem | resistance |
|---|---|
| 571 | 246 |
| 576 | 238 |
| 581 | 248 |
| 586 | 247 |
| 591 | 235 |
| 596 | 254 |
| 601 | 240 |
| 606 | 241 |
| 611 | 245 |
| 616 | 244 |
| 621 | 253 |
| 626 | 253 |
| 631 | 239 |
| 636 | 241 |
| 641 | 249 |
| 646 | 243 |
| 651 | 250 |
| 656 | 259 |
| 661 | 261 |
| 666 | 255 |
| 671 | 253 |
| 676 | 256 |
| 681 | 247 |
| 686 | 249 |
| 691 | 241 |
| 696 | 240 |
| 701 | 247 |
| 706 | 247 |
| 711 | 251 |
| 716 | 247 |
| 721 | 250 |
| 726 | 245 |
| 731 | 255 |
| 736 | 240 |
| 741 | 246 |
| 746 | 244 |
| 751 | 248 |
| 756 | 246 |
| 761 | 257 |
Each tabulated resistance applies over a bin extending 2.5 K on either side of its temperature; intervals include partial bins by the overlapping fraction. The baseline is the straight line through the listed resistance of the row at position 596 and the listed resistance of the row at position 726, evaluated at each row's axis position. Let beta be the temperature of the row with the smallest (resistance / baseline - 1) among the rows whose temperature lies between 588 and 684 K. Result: 591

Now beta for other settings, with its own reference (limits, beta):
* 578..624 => 591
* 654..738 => 696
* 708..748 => 736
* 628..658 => 631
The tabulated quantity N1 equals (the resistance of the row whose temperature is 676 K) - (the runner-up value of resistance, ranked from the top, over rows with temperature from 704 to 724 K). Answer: 6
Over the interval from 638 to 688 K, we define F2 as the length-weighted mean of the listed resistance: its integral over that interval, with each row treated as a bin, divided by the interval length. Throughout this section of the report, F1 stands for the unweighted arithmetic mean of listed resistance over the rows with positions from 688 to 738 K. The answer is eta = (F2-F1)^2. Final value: 34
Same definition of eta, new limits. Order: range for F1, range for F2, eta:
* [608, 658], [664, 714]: 1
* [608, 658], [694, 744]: 1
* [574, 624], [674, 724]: 8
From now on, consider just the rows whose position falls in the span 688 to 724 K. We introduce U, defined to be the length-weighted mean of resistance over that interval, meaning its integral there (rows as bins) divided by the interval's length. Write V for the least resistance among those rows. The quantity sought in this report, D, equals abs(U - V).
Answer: 6.2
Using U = 246.2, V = 240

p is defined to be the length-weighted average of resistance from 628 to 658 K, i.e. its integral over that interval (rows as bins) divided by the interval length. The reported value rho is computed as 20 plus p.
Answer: 267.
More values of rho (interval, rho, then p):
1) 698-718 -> 268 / 248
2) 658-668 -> 278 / 258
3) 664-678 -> 275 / 255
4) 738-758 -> 266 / 246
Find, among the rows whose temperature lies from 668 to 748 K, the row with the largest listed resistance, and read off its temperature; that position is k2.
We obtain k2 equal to 676 K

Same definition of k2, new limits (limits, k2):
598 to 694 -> 661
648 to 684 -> 661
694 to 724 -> 711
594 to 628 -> 596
